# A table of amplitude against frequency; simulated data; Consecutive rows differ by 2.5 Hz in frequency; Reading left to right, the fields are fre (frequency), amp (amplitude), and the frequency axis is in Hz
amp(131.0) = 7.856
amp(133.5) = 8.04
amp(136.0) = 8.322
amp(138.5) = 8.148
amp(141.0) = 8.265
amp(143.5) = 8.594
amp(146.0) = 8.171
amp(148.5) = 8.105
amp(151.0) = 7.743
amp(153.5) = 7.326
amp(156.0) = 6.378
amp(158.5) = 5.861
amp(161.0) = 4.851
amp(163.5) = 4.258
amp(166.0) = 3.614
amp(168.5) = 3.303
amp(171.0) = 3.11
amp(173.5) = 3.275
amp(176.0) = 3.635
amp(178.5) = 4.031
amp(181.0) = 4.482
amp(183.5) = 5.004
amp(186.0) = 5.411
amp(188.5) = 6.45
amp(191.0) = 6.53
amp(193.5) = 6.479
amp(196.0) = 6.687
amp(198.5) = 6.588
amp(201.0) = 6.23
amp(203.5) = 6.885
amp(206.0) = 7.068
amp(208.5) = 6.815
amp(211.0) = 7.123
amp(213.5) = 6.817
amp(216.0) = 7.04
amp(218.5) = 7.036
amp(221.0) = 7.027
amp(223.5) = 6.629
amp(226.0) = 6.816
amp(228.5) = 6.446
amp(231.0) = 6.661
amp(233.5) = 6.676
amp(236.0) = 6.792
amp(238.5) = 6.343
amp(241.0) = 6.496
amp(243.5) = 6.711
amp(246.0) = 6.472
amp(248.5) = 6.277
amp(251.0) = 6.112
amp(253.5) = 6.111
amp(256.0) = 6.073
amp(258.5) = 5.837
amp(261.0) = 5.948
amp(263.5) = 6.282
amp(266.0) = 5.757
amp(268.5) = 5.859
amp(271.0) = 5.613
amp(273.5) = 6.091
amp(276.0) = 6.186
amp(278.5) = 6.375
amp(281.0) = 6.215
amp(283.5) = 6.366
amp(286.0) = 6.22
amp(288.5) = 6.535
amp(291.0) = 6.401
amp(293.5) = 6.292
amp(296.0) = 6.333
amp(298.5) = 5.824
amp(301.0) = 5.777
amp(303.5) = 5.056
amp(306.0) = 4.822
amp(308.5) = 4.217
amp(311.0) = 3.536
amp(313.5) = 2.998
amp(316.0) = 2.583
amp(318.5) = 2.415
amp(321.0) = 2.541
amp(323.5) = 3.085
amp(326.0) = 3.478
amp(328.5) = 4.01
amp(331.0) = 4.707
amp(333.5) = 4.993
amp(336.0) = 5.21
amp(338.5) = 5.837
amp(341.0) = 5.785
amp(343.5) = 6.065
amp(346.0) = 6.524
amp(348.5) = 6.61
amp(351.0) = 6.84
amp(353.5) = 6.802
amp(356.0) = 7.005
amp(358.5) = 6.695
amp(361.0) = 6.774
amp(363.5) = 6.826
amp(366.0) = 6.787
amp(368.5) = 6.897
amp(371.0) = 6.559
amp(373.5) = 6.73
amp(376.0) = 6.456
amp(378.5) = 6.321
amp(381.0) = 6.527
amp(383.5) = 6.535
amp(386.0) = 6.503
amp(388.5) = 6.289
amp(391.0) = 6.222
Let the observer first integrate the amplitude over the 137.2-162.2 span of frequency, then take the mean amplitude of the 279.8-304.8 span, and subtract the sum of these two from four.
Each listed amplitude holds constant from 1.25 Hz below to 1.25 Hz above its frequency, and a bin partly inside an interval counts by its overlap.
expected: -186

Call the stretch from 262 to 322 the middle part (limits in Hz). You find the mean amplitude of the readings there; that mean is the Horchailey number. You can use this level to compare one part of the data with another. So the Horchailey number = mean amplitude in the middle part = 5.3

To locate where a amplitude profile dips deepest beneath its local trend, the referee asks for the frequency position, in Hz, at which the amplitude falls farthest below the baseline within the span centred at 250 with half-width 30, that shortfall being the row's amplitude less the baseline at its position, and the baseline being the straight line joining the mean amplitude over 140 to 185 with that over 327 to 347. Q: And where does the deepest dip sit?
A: 271.0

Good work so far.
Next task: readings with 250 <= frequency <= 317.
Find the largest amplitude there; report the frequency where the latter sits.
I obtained 288.5 Hz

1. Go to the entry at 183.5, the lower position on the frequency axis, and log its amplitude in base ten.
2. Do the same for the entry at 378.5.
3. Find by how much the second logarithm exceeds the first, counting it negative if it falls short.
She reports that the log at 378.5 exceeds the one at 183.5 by 0.10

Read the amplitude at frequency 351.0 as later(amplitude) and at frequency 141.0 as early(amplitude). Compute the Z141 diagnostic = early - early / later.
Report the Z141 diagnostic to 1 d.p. 7.1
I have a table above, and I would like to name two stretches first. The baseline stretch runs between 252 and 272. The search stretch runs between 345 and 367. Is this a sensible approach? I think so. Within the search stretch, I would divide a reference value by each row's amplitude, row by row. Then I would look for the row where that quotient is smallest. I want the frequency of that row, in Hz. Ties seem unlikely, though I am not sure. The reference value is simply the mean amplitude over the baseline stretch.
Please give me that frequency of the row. 356.0 Hz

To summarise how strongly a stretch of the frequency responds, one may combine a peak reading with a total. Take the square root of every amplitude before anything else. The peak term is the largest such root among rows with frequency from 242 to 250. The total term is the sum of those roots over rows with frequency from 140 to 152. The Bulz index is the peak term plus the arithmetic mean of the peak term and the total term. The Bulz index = 11.0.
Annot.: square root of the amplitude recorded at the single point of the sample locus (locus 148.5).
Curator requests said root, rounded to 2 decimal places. 2.85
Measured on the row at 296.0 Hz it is 2.52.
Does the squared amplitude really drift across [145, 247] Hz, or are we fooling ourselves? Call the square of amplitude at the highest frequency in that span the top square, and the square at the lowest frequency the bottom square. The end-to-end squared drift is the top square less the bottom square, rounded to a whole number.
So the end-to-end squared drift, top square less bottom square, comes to -25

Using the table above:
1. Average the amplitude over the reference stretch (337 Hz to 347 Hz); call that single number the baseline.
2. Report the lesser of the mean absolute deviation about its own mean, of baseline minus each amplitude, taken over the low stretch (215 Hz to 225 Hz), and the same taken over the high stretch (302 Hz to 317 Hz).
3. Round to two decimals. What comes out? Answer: 0.15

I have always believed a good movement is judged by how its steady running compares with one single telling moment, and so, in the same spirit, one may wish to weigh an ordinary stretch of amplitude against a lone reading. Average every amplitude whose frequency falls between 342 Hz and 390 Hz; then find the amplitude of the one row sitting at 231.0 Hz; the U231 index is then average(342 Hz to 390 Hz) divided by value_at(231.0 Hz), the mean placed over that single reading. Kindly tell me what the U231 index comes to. 0.99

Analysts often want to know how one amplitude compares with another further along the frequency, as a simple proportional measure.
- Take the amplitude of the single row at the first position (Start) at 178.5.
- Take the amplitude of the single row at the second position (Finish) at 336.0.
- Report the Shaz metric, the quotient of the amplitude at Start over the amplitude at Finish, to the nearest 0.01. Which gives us 0.77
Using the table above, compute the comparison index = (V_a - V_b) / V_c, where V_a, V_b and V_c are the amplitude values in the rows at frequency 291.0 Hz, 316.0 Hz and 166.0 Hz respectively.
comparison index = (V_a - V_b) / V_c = 1.1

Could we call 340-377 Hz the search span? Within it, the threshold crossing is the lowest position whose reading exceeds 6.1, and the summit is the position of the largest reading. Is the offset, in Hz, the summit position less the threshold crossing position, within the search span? 10.0 Hz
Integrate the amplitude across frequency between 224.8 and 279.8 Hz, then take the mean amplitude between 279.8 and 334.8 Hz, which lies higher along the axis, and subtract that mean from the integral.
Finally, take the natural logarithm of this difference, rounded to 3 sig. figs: 5.83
